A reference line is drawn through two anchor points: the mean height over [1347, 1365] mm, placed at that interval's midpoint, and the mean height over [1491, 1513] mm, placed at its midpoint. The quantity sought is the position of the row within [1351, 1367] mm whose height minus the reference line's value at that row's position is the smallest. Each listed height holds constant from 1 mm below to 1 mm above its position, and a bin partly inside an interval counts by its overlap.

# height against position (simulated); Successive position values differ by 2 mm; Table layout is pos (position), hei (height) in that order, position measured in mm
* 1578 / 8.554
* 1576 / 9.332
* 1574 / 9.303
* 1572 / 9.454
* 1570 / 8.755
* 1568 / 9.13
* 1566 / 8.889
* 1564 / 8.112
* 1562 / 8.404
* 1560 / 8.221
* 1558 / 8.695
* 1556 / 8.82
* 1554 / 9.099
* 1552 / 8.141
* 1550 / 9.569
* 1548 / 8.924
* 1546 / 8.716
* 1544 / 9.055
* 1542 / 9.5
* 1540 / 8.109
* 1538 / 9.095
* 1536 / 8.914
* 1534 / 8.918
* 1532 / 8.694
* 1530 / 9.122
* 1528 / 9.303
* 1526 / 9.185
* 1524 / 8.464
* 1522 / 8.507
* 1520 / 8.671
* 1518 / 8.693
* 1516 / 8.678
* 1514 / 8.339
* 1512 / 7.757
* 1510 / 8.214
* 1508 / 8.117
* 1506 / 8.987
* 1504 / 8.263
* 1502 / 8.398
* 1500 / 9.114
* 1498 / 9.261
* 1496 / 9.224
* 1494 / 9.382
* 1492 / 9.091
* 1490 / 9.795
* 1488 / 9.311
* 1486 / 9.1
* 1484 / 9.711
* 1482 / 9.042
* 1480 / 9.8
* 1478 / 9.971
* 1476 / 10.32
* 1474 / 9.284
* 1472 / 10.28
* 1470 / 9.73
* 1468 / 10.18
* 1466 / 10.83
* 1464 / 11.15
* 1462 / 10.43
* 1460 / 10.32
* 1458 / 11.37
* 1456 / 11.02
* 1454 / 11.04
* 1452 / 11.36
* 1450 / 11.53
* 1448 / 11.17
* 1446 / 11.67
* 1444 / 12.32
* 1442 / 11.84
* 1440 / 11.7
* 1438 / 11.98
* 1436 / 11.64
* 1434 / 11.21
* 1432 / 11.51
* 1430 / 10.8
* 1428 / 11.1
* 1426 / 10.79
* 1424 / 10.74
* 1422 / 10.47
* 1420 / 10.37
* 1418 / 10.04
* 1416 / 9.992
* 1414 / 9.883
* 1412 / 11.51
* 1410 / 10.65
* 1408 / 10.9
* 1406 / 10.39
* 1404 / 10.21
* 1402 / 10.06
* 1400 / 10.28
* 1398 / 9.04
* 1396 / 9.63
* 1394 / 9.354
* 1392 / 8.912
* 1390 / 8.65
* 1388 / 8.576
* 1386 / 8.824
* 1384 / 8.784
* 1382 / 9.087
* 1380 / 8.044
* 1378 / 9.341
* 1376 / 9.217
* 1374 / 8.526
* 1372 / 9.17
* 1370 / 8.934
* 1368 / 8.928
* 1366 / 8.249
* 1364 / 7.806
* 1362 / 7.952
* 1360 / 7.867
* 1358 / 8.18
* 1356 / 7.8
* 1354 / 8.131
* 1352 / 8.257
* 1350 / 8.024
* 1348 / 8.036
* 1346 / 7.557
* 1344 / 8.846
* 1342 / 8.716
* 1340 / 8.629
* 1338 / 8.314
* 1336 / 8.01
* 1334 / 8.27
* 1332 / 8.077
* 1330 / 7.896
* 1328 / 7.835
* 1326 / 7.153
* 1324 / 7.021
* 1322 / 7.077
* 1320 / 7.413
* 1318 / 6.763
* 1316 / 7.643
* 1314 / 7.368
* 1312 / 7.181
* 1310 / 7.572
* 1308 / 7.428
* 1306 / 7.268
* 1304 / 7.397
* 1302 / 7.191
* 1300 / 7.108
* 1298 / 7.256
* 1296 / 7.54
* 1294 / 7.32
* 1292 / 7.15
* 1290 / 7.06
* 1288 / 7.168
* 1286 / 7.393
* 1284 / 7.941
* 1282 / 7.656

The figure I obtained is 1364 mm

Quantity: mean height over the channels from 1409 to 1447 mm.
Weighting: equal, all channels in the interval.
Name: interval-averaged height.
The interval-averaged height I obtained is 11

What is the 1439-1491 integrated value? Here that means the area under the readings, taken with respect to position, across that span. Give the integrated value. 549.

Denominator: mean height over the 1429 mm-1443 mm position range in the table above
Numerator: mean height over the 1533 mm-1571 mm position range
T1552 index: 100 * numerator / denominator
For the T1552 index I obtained 76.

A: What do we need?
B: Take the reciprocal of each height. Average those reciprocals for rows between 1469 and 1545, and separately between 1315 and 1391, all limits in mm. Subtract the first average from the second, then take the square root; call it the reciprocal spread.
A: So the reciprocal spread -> 0.11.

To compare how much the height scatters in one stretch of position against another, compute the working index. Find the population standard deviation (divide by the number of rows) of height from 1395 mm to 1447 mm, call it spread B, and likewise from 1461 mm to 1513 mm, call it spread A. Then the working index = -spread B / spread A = -1.0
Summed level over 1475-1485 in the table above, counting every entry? 49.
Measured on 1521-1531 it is 45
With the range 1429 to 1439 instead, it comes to 57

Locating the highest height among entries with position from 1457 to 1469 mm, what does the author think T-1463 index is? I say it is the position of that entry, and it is 1458 mm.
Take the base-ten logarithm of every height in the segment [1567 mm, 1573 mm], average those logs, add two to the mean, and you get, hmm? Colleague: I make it 2.96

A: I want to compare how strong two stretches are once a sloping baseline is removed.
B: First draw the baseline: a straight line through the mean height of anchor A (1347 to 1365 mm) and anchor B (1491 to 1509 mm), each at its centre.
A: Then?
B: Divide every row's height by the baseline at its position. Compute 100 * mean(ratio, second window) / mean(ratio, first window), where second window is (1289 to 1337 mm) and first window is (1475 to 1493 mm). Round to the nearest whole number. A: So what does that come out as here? 88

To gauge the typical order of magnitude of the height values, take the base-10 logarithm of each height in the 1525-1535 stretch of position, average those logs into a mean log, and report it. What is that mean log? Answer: 0.956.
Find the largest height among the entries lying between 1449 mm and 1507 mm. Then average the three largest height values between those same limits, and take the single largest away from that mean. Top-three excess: -0.110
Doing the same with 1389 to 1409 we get -0.377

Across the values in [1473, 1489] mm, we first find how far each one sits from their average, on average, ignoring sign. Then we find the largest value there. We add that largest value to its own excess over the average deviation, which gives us 20.3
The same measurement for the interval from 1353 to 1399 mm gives 18.8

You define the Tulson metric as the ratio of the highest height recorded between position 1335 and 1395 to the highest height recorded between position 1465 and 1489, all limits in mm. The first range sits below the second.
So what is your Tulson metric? 0.86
